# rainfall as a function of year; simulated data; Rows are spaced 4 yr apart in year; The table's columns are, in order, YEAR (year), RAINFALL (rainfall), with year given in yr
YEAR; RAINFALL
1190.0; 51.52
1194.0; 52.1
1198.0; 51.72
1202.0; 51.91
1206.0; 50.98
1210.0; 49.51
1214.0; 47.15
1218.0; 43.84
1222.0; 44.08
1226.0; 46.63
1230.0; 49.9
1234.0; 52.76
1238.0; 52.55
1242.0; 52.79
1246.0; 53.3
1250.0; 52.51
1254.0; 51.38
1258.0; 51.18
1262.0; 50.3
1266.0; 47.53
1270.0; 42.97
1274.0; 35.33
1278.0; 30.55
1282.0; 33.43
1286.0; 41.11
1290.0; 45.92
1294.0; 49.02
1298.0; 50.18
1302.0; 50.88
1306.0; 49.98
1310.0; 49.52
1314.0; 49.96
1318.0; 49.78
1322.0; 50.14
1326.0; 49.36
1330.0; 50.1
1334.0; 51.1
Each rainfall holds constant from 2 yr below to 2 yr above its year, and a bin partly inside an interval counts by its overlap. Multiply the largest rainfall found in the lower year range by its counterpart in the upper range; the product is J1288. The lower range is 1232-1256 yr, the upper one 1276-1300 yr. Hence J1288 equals 2675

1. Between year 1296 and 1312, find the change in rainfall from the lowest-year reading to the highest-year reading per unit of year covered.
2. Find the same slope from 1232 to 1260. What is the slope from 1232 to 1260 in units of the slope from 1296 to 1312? 1.2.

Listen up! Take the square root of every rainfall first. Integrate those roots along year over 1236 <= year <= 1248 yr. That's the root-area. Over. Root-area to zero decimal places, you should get 87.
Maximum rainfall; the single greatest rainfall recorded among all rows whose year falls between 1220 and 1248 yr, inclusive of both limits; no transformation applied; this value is 53.3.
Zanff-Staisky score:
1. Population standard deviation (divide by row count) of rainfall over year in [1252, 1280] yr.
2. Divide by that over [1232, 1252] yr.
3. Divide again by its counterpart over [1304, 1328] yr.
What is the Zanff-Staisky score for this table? 100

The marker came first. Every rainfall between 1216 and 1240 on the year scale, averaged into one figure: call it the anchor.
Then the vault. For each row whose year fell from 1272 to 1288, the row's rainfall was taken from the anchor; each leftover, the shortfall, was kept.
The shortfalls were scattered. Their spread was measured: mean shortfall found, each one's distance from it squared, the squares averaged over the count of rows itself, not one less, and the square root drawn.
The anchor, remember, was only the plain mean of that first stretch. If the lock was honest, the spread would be 3.9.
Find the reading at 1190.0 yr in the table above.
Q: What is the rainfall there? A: 51.52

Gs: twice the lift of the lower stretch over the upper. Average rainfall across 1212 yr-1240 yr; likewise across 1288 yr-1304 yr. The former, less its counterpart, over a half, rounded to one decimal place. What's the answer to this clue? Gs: -1.7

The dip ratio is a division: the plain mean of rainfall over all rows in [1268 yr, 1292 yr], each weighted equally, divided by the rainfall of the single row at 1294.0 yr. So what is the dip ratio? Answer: 0.78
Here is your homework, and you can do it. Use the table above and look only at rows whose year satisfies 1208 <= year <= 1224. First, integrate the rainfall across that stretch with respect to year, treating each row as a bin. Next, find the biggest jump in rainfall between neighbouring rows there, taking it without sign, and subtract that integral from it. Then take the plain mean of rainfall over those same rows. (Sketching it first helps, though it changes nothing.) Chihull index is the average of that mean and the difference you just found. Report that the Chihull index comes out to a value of -344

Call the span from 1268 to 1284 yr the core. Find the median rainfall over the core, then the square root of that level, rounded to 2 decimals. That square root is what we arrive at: 5.86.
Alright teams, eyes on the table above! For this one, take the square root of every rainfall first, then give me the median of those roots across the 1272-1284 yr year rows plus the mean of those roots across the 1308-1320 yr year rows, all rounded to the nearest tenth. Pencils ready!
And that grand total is 12.8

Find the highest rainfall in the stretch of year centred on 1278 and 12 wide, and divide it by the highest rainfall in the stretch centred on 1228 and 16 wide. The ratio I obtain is 0.67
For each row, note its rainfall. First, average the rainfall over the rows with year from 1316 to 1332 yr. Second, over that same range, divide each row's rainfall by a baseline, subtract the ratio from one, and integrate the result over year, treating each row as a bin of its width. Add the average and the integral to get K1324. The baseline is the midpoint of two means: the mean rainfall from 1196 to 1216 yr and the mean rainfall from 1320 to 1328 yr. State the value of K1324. 50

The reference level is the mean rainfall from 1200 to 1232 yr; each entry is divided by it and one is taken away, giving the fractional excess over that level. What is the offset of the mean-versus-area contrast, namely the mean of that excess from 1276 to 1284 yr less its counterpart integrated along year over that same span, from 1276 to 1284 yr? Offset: 2.3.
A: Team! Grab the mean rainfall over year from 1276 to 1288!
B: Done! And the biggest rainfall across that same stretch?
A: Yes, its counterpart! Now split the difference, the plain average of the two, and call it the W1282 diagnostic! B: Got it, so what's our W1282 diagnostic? 38.1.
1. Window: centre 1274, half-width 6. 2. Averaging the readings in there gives 36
